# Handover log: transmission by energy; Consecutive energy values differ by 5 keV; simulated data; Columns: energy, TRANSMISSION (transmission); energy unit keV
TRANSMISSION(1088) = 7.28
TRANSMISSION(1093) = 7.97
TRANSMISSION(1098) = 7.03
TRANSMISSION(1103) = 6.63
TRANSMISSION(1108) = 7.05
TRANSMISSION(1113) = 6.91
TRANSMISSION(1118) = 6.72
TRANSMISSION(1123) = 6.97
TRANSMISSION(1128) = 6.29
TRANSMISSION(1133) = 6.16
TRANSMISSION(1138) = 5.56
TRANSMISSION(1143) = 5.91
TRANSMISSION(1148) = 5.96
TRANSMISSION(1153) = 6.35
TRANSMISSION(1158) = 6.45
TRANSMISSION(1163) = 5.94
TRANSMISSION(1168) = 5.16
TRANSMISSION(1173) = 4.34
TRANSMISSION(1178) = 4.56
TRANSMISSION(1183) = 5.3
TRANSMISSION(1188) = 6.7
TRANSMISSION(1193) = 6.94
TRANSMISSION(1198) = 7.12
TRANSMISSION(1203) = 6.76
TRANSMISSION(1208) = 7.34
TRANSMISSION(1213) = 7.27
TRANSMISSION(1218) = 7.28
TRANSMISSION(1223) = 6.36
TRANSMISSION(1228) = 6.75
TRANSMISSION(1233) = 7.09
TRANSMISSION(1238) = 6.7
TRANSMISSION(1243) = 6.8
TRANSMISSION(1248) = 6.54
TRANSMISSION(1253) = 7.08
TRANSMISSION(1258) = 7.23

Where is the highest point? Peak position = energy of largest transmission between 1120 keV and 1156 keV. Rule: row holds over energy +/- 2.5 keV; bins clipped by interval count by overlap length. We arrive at 1123 keV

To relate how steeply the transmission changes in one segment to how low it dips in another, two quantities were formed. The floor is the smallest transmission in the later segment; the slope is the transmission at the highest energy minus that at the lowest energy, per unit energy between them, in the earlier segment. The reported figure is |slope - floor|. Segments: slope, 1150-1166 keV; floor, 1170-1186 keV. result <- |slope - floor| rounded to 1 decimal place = 4.4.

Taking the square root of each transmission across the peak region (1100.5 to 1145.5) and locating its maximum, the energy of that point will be 1108 keV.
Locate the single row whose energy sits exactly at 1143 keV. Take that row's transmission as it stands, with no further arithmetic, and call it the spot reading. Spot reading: 5.91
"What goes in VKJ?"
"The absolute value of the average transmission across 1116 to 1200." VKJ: 6.0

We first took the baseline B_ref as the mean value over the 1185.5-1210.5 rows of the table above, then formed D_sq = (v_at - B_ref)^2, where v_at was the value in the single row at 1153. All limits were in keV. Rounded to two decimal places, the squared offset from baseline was 0.39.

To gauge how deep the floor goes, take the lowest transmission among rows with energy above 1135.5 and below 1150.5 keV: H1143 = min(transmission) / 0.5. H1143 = 11.1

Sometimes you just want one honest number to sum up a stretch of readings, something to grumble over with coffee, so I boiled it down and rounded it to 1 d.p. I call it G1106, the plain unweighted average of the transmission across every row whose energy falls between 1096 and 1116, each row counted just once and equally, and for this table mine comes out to 6.9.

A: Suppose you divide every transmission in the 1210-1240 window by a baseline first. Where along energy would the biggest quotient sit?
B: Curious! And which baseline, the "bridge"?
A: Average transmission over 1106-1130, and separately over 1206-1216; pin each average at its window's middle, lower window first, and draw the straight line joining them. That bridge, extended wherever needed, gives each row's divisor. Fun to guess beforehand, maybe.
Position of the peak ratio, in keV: 1213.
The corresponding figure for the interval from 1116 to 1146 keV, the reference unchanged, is 1123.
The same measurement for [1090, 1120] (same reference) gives 1093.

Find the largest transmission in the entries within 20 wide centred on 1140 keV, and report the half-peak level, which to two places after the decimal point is 3.08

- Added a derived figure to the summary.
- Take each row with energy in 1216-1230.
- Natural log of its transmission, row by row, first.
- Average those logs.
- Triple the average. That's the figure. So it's 5.74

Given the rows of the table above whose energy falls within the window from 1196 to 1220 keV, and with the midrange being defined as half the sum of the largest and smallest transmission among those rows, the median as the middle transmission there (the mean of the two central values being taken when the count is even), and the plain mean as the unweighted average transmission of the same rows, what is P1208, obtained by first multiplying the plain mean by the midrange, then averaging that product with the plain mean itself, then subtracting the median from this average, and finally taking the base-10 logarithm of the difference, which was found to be 1.33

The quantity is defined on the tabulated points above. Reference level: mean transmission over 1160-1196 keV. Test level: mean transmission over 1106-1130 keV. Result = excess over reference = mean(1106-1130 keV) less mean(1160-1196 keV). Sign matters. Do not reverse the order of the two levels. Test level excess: 1.2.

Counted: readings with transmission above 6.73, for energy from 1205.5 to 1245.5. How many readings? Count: 6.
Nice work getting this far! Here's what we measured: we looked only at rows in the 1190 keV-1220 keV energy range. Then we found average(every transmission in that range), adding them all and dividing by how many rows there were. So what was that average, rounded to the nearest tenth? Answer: 7.1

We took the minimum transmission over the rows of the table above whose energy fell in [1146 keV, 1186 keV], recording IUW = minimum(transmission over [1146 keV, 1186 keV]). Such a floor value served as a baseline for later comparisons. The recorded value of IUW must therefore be 4.34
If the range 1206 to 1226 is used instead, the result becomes 6.36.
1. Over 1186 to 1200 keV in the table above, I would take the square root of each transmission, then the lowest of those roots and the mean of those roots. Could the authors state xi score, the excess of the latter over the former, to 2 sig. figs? 0.042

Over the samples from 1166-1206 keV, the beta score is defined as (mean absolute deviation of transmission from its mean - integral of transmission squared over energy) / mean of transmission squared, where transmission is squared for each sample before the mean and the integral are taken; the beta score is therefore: -40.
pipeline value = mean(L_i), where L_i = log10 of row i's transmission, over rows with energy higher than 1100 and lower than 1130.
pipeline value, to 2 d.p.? 0.83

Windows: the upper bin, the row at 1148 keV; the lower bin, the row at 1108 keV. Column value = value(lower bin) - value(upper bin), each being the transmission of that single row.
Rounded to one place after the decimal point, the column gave 1.1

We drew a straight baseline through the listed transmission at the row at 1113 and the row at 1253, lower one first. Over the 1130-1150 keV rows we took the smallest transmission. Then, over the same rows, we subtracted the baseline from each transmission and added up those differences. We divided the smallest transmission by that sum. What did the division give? -1.3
